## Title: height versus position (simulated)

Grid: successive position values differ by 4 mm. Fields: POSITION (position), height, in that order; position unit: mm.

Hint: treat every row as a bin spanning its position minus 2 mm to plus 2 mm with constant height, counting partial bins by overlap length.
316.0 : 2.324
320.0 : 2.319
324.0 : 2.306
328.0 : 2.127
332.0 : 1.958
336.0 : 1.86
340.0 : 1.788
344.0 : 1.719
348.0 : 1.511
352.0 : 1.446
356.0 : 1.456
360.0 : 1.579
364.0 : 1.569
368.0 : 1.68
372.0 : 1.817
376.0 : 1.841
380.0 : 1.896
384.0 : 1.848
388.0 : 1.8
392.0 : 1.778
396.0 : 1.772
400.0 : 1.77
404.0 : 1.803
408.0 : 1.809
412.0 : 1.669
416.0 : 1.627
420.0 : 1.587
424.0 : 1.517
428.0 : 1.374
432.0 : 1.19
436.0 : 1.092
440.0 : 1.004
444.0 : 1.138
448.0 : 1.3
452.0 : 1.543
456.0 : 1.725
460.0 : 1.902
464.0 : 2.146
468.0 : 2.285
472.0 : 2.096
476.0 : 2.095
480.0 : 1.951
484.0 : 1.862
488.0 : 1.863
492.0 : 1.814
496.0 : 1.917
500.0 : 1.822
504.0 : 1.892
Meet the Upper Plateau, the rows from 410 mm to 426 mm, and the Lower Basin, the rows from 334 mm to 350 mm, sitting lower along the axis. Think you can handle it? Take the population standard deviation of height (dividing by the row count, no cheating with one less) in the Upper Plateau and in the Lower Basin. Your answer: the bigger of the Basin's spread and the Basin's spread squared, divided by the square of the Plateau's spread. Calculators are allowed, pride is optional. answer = 42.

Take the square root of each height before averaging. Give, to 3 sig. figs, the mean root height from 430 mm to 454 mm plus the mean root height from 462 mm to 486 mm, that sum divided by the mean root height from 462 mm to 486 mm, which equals 1.76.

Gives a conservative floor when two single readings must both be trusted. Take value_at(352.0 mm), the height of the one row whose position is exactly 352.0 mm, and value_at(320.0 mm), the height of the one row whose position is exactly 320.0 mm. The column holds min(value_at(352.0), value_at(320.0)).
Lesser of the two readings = 1.45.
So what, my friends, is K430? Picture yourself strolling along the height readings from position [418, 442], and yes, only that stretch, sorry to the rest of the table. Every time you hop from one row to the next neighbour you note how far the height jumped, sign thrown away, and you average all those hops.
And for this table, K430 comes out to 0.12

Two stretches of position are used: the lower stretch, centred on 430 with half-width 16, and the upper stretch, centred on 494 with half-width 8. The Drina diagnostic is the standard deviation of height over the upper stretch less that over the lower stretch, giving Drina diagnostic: -0.19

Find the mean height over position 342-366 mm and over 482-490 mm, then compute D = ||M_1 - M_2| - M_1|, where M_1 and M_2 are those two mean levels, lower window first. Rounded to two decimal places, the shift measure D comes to 1.23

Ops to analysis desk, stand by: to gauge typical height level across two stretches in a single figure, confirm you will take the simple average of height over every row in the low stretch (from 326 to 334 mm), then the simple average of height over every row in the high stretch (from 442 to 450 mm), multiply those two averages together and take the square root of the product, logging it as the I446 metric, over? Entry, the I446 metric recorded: 1.58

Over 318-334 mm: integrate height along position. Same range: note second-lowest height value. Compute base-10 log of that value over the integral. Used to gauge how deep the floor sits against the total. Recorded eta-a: -1.214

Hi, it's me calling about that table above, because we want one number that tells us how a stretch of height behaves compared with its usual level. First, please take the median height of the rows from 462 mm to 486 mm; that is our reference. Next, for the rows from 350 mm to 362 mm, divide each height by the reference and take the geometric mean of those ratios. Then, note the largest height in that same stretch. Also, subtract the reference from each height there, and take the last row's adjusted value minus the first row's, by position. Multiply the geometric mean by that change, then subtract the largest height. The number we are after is -1.48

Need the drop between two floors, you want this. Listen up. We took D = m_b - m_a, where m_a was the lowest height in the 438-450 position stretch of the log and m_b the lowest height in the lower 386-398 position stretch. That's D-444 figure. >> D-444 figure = 0.77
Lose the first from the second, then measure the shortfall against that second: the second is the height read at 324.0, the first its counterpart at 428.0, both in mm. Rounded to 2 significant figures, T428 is 0.40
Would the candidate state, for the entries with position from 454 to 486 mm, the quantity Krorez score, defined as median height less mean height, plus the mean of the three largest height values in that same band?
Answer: 2.191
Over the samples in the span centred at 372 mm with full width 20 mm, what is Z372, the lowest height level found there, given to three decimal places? 1.569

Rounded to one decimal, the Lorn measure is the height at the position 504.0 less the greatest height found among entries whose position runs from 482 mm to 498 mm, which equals 0.0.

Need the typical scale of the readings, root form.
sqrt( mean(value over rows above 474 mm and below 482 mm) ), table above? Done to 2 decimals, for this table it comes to 1.42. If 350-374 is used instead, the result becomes 1.26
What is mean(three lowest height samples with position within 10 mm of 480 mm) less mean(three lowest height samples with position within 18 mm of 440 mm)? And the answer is 0.8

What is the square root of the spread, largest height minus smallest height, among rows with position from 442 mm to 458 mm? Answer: 0.77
